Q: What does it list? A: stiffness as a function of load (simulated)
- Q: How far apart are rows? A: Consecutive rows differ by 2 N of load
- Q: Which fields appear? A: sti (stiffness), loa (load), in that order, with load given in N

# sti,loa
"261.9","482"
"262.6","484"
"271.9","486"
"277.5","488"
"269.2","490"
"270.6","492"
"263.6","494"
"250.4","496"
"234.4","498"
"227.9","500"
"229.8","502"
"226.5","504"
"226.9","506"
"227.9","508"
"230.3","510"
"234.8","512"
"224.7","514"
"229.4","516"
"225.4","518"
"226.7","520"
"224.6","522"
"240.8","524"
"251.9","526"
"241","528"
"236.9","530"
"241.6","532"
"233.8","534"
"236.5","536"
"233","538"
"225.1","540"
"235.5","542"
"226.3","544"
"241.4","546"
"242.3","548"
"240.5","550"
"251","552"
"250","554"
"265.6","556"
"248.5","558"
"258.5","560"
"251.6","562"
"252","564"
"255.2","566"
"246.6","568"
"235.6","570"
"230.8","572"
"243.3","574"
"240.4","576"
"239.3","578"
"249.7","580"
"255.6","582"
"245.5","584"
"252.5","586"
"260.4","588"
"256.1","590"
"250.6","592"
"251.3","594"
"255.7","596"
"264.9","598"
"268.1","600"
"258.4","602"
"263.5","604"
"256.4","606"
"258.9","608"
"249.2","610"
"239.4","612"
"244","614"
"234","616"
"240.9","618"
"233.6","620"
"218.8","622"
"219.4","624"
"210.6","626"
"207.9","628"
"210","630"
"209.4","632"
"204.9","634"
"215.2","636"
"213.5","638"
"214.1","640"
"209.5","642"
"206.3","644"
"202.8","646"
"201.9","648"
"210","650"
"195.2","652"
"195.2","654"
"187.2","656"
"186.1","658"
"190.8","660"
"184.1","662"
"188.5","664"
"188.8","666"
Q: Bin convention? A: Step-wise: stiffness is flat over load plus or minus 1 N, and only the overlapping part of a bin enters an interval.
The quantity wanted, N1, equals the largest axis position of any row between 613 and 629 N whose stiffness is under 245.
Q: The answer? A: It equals 628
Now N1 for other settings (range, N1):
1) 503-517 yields 516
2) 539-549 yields 548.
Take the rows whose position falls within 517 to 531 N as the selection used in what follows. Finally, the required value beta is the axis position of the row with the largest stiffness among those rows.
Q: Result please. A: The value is 526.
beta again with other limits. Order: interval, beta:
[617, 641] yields 618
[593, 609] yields 600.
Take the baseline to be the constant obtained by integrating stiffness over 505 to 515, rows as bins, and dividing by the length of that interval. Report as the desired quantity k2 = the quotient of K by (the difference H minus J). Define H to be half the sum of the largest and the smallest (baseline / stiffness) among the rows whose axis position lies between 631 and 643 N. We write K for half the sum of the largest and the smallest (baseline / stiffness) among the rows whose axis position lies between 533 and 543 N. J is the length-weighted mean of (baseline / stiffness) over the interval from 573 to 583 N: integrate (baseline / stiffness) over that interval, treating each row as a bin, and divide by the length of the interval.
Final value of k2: 6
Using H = 1.09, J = 0.93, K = 0.99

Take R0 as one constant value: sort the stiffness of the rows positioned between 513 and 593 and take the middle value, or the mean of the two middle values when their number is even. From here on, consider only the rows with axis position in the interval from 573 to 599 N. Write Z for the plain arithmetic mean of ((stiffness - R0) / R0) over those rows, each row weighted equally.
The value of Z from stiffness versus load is 0.04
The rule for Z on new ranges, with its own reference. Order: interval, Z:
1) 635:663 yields -0.17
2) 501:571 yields -0.01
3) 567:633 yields 0.00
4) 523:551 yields -0.02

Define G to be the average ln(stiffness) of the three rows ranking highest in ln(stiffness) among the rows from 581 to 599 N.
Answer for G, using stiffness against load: 5.56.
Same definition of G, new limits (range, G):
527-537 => 5.48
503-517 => 5.44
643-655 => 5.33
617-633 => 5.44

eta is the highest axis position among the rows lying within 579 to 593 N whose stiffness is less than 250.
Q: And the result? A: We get 584 N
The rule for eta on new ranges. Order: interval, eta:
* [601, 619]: 618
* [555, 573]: 572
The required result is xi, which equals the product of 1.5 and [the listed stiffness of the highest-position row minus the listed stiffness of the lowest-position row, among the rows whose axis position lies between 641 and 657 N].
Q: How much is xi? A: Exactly -33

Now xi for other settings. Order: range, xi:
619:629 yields -39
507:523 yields -5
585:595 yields -2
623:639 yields -9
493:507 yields -55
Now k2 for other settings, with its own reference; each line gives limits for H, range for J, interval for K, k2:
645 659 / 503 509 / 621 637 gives 7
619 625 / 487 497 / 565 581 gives 6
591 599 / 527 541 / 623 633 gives -13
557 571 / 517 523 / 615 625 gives -12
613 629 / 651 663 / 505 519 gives -5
